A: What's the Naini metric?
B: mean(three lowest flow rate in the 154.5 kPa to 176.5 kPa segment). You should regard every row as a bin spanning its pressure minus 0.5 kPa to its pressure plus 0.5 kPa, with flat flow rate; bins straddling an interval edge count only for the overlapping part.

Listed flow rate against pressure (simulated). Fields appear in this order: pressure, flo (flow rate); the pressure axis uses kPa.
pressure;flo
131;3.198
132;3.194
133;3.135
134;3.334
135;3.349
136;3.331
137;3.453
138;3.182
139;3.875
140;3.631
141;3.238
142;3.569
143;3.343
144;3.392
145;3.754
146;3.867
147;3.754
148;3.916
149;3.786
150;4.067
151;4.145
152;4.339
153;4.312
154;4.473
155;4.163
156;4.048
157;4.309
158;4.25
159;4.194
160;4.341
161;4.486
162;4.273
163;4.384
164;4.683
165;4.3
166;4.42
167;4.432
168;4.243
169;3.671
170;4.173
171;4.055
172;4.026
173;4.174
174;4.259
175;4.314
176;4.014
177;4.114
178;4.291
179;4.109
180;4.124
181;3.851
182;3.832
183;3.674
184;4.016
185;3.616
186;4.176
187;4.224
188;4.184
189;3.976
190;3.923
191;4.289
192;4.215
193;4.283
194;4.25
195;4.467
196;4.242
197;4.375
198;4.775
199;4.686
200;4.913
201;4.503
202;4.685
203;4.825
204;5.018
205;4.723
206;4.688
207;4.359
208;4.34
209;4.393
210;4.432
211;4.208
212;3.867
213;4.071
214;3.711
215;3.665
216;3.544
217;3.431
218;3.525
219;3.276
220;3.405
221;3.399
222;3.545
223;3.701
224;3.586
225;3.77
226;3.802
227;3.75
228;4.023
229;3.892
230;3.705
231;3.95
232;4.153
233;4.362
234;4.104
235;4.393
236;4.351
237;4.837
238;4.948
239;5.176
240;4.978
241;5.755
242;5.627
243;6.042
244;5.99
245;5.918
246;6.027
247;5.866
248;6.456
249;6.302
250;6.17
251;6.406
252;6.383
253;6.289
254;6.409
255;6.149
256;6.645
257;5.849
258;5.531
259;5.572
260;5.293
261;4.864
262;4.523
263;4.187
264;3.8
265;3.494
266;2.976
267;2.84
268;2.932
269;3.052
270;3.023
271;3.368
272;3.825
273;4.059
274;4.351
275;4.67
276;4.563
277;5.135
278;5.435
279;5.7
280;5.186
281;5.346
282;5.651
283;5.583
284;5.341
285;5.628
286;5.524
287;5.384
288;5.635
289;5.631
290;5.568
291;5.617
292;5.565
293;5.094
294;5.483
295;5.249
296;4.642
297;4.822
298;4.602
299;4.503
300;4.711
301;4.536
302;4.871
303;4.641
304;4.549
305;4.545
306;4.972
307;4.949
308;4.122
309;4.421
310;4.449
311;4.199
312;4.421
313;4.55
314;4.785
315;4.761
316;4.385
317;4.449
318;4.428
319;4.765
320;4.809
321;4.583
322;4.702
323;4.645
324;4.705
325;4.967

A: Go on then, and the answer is 3.9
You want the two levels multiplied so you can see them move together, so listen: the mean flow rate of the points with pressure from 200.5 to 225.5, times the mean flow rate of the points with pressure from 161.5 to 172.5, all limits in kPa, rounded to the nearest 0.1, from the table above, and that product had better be 17.1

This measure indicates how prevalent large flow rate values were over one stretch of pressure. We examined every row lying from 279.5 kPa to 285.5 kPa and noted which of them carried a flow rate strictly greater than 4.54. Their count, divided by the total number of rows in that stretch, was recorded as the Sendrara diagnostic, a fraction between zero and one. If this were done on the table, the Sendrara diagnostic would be 1.0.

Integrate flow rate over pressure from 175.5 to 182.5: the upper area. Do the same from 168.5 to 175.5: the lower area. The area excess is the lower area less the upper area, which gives 0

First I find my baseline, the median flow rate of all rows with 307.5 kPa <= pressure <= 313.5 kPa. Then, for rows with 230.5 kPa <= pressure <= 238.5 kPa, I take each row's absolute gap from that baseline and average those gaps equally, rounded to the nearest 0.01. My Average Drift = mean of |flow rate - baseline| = 0.27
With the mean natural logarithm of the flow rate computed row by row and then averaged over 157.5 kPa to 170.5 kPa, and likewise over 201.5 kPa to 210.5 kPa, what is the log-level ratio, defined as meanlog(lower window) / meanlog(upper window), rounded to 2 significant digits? 0.95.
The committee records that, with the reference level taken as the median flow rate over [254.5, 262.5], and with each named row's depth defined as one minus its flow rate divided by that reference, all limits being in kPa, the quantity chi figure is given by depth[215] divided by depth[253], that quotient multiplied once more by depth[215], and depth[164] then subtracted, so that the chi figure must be -1.0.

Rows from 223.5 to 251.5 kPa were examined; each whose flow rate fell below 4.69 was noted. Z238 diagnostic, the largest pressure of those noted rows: 236 kPa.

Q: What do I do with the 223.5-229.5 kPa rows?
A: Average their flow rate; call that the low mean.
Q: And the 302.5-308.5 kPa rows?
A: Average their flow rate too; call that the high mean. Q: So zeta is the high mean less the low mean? 0.8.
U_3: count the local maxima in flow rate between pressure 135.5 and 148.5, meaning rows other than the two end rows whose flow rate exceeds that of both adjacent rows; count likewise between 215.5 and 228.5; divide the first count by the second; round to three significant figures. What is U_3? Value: 1.00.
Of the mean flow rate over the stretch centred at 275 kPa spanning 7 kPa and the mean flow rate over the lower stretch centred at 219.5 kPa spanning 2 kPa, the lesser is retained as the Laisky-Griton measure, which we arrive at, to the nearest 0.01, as 3.34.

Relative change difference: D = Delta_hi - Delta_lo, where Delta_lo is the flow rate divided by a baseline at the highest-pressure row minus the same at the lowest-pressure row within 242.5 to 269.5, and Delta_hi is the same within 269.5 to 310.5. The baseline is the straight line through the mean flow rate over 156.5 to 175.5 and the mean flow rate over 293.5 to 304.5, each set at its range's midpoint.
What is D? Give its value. 0.94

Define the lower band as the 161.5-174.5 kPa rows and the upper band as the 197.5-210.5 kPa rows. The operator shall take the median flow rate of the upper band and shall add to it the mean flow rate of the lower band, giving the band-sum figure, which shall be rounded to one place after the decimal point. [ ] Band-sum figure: 8.9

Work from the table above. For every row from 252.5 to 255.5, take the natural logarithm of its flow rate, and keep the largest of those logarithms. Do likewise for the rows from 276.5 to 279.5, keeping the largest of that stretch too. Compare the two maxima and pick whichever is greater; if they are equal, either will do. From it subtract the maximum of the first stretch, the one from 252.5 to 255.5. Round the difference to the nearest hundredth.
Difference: 0.00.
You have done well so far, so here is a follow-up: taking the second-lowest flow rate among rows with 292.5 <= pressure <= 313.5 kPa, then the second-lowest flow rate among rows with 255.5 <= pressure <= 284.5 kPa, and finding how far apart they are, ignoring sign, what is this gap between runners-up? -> 1.27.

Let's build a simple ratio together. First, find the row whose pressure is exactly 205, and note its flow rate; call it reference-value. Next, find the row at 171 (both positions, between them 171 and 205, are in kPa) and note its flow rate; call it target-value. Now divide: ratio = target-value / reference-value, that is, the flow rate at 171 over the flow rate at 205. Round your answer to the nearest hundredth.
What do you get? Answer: 0.86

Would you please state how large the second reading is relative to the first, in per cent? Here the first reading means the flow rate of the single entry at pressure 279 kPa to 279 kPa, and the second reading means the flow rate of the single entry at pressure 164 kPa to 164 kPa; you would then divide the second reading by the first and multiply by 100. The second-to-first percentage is 82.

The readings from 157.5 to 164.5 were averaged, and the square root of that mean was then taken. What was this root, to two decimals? 2.09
